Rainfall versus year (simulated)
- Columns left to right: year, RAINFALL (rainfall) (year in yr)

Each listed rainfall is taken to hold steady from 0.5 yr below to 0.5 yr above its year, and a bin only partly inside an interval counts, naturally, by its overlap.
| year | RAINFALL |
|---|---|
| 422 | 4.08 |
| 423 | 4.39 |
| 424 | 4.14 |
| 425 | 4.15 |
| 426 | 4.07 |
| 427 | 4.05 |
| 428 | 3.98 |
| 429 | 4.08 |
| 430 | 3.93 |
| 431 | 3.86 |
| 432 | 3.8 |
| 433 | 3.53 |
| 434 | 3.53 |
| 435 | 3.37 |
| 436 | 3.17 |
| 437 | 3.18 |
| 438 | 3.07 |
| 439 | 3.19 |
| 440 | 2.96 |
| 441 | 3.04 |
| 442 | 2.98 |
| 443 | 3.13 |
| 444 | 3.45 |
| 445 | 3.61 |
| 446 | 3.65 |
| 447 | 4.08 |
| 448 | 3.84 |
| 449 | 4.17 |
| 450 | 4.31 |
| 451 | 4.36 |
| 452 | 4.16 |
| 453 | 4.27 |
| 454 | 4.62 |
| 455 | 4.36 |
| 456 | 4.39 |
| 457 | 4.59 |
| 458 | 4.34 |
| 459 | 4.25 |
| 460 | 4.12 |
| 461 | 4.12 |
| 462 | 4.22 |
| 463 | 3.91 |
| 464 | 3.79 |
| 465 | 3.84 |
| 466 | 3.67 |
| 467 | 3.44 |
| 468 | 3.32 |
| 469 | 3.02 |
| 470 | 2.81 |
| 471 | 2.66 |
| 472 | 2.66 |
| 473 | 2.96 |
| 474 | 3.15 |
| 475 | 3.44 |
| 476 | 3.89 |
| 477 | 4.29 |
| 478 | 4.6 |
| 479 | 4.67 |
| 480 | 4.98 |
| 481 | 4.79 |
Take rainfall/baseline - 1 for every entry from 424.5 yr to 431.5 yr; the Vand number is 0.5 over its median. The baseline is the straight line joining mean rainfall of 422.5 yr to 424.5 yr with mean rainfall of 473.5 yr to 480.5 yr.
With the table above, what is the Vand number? -10.3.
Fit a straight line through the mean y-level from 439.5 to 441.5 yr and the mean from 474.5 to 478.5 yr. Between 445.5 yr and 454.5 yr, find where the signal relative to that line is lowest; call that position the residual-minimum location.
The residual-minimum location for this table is 446 yr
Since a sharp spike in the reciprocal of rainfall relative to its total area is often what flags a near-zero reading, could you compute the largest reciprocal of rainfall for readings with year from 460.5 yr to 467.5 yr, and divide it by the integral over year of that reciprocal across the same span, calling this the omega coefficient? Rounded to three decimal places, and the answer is 0.159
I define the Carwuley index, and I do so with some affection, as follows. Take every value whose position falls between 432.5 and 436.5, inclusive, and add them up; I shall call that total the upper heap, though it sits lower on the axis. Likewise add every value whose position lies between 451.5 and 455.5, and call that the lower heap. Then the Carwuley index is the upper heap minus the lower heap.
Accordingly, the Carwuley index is -3.8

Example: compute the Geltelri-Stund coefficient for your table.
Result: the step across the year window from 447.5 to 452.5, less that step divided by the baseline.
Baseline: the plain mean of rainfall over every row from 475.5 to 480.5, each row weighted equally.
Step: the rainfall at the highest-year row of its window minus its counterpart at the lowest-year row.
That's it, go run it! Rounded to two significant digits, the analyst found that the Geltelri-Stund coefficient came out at 0.25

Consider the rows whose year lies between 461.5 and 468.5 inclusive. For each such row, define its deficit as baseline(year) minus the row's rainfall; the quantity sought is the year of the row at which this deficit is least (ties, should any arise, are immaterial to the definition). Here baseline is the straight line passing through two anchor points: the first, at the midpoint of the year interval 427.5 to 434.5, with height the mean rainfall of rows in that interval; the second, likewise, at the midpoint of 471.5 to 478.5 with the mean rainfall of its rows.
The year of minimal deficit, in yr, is 462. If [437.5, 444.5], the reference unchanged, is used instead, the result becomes 444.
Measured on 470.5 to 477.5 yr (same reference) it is 477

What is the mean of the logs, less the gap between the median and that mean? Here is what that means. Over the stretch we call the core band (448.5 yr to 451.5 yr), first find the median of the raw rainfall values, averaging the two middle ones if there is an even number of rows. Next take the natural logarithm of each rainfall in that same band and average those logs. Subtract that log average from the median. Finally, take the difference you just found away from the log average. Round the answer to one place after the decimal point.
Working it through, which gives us -1.4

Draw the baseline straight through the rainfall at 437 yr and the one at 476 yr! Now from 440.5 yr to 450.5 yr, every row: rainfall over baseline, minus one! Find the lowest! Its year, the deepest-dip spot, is 442 yr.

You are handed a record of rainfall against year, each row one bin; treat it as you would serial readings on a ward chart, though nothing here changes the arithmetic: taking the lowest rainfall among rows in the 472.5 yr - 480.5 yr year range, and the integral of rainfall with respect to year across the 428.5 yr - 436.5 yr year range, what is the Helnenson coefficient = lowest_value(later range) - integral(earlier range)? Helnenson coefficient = -26.3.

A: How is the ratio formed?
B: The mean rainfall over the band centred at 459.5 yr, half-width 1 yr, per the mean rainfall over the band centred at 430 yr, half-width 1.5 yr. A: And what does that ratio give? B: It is 1.06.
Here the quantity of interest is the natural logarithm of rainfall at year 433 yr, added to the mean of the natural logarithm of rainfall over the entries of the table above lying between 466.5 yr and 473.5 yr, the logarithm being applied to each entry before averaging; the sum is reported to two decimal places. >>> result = 2.35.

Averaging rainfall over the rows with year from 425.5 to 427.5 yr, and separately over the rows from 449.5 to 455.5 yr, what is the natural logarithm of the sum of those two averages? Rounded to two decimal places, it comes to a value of 2.13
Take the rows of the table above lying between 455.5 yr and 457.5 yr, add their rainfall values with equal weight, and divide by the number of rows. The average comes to 4.49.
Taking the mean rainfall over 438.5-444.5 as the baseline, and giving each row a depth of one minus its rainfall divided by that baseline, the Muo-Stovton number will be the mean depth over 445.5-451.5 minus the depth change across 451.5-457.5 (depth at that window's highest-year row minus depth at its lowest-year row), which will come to -0.2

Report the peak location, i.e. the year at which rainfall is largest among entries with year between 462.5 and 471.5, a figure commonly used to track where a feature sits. 463 yr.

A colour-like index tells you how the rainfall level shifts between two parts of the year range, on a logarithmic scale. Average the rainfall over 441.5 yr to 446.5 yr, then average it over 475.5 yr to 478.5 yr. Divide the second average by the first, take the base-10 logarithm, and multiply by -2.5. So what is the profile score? -0.26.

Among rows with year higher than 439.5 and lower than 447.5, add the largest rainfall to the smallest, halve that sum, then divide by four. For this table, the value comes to 0.88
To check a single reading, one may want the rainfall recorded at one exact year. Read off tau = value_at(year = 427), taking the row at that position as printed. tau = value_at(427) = 4.05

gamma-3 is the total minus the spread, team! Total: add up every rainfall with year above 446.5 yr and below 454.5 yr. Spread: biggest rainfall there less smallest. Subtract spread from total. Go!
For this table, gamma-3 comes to 33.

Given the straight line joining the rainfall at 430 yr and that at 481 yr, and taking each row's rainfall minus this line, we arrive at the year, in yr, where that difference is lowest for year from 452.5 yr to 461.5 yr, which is 461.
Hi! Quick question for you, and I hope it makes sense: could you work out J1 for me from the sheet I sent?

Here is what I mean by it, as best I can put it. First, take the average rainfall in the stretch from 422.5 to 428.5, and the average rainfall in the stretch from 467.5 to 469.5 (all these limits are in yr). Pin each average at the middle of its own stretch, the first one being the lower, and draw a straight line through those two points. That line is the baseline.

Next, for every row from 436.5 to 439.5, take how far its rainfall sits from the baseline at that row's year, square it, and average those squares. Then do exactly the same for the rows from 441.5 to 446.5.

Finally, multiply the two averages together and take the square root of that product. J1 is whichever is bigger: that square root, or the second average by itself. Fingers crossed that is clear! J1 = 0.33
